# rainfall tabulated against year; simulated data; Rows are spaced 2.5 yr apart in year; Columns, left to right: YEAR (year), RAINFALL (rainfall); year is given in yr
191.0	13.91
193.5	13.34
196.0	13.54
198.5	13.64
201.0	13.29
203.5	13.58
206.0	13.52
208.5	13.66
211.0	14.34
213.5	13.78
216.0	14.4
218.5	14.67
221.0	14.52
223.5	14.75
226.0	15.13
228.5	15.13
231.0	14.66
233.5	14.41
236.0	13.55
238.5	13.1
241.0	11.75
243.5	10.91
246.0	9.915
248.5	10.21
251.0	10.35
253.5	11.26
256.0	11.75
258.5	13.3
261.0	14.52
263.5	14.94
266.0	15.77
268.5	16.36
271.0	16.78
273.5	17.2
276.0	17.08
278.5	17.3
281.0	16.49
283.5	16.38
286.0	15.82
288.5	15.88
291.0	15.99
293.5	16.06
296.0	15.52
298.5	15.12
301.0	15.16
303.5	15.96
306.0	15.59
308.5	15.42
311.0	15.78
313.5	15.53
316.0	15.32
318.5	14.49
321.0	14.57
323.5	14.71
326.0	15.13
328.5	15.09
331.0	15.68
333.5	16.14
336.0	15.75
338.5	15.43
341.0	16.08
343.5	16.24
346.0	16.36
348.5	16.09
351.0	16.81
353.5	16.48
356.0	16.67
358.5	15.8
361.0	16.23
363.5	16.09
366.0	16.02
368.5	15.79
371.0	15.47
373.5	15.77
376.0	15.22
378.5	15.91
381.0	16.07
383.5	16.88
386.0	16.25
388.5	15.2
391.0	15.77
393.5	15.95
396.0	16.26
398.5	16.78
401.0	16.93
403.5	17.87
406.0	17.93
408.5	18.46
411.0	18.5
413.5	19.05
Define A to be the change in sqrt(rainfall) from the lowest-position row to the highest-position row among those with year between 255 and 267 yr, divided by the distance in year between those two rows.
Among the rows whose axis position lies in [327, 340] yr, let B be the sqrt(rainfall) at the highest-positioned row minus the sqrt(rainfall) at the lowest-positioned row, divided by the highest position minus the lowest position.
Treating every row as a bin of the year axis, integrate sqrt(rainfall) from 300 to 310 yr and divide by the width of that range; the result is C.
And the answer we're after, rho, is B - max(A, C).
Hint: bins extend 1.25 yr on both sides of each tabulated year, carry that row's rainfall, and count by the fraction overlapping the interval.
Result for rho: -3.94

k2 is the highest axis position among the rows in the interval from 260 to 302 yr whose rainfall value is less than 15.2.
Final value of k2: 301.0 yr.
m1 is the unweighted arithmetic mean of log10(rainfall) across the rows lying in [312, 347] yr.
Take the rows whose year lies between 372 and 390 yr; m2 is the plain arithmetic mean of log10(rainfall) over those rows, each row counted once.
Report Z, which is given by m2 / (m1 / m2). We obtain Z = 1.21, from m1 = 1.19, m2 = 1.20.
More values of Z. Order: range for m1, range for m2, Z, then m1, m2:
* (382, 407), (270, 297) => 1.21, 1.22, 1.21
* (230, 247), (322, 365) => 1.32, 1.10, 1.20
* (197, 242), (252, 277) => 1.19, 1.15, 1.17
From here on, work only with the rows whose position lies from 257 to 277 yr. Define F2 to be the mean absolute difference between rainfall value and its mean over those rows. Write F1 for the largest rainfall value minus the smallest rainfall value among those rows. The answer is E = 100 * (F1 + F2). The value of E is 502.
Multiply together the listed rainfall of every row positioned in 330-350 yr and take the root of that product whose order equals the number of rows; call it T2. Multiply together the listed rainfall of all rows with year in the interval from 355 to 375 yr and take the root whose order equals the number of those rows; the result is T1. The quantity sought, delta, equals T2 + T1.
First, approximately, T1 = 16.0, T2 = 16.0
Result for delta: 32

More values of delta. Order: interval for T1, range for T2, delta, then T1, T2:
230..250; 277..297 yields 28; 12.2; 16.2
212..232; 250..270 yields 28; 14.6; 13.4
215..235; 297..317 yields 30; 14.7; 15.5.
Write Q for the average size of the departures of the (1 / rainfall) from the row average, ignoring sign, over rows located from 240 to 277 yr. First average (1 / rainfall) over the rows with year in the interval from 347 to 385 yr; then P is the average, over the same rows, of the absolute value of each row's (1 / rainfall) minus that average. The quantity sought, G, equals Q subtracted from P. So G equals -0.0127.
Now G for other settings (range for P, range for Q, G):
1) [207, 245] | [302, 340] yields 0.0034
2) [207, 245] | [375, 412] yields 0.0019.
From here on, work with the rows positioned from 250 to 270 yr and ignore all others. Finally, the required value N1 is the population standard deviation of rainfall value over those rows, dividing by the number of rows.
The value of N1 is 2.08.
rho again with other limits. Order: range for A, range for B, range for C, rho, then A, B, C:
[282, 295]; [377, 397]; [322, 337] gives -3.92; -0.004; 0.002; 3.92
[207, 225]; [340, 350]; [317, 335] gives -3.89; 0.010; 0.000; 3.89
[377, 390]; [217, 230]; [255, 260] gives -3.55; -0.009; 0.006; 3.56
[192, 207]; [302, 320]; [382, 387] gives -4.08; 0.002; -0.013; 4.07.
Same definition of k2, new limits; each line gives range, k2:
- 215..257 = 256.0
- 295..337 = 328.5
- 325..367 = 328.5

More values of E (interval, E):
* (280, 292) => 93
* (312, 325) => 144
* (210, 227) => 164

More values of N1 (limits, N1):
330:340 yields 0.25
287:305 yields 0.37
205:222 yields 0.43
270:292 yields 0.54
